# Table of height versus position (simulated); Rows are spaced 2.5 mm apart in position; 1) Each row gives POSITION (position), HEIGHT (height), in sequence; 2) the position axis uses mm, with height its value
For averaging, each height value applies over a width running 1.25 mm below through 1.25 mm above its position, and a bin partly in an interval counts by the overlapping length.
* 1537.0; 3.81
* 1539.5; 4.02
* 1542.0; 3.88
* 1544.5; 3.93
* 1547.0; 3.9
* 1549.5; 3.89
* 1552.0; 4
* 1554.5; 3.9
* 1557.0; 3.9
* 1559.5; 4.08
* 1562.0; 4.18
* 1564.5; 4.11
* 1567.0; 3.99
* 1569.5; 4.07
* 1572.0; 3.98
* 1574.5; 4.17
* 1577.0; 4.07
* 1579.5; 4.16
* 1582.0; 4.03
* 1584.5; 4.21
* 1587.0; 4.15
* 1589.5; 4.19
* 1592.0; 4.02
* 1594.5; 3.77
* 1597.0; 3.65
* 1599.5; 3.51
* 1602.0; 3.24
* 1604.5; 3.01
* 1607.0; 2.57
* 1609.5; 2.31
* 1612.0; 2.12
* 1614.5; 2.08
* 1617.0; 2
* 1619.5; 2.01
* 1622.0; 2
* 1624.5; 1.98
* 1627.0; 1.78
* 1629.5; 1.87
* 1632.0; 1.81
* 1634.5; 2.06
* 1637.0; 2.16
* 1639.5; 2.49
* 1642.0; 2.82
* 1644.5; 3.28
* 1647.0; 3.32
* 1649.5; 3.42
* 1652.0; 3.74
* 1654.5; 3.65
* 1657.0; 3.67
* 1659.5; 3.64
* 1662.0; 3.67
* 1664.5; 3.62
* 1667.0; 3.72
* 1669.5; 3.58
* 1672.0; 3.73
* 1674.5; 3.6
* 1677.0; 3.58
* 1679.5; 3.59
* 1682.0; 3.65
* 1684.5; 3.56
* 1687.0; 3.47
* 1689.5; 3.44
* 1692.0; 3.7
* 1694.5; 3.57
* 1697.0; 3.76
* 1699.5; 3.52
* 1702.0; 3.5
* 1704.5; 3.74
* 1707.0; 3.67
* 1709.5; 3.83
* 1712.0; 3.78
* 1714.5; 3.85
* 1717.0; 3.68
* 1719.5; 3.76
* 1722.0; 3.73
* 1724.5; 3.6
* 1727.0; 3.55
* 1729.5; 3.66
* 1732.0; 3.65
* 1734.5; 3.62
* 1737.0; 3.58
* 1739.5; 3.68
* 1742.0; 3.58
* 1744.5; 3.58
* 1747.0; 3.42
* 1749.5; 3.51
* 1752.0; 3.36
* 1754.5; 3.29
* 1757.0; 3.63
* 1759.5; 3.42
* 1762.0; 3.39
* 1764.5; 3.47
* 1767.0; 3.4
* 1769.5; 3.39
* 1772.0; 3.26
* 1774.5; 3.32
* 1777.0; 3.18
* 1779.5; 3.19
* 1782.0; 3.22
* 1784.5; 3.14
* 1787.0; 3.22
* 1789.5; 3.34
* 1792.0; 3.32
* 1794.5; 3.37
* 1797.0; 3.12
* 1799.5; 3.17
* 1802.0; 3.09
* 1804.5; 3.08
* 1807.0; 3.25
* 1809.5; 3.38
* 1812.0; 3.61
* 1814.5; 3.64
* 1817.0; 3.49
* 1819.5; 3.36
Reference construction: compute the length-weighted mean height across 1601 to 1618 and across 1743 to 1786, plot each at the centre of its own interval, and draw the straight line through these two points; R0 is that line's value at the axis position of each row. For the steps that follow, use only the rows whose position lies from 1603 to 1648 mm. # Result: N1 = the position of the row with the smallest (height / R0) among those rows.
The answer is 1627.0 mm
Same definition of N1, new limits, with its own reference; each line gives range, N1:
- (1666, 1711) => 1702.0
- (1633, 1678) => 1634.5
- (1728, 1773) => 1772.0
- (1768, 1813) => 1804.5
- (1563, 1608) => 1607.0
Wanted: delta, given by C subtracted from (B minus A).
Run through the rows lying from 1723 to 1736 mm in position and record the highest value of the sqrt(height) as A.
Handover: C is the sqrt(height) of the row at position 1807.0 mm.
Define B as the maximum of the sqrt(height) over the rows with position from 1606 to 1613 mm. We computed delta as -2.11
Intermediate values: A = 1.913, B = 1.60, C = 1.80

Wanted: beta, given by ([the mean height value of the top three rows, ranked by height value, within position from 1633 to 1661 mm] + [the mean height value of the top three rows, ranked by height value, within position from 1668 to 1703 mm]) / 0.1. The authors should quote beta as 74.2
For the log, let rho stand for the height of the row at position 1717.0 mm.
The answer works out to 3.68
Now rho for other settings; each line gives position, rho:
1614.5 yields 2.08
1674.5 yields 3.6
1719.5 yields 3.76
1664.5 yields 3.62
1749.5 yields 3.51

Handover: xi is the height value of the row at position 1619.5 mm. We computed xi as 2.01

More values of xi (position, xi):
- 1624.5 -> 1.98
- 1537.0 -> 3.81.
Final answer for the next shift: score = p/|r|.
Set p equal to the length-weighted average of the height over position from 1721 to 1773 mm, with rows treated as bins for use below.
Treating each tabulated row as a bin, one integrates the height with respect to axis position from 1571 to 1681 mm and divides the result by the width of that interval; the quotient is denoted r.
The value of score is 1.10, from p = 3.51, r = 3.18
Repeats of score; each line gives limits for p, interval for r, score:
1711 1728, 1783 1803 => 1.15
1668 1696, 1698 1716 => 0.97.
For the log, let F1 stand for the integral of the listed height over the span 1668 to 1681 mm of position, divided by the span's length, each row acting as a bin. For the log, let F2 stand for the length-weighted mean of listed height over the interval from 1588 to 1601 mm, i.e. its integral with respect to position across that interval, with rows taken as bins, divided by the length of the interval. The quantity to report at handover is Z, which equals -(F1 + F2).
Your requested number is -7.4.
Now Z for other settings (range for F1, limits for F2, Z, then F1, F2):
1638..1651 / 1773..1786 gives -6.3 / 3.1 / 3.2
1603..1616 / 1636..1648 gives -5.2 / 2.4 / 2.8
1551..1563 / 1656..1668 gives -7.7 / 4.0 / 3.7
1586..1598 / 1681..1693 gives -7.5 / 4.0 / 3.6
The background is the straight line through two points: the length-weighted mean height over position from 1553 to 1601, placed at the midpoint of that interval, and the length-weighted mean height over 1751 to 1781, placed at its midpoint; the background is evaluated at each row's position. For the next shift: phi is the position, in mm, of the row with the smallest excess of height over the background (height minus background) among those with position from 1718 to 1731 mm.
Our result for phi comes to 1727.0 mm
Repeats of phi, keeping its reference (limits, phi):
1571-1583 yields 1572.0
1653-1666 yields 1654.5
